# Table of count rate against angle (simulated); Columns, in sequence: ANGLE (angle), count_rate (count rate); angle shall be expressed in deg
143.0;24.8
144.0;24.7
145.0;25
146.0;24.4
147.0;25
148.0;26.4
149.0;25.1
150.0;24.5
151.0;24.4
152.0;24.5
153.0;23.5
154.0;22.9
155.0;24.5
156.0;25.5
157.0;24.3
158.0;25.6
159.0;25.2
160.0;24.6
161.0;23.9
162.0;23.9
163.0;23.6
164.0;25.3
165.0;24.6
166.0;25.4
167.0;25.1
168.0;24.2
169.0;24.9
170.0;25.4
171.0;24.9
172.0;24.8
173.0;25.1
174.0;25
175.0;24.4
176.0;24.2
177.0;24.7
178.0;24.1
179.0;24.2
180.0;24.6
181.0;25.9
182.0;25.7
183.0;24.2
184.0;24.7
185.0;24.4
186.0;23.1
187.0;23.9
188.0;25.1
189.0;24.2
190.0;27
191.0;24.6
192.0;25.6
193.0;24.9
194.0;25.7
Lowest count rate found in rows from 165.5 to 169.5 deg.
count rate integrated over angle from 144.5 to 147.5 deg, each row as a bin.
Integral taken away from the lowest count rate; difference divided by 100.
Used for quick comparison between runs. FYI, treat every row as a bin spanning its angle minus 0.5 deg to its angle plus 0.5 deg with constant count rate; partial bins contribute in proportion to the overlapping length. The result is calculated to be -0.5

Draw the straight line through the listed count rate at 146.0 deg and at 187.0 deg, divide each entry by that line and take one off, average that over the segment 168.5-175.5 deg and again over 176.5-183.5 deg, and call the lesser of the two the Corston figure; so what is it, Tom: 0.033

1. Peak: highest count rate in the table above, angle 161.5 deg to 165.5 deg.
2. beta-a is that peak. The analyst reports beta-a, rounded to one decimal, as 25.3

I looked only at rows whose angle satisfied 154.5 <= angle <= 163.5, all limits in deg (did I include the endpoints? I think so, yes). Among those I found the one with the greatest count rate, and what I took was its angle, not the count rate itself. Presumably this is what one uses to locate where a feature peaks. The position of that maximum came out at 158.0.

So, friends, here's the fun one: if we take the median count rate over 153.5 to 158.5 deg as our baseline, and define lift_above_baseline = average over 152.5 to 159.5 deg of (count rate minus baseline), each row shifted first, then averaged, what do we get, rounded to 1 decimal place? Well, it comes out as 0.0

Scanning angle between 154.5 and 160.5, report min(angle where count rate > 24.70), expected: 156.0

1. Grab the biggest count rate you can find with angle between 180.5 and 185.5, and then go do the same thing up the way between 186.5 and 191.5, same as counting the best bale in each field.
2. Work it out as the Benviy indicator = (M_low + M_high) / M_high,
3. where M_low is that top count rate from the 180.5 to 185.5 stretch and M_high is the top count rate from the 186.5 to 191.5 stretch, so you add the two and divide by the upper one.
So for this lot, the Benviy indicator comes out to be 1.96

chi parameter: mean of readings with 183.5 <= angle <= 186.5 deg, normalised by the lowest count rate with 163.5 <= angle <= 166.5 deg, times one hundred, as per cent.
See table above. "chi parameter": 98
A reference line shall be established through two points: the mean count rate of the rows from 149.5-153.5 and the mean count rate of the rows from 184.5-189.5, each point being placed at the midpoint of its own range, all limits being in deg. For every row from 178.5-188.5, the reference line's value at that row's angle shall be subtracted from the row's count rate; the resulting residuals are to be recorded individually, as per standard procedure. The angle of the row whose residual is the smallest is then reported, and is 186.0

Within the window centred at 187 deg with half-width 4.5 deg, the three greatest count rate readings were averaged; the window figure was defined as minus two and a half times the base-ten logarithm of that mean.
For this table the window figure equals -3.52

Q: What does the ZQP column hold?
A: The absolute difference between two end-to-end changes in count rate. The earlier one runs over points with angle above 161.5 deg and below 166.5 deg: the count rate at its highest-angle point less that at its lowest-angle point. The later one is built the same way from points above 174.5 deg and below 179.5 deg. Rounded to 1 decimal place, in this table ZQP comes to 1.7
